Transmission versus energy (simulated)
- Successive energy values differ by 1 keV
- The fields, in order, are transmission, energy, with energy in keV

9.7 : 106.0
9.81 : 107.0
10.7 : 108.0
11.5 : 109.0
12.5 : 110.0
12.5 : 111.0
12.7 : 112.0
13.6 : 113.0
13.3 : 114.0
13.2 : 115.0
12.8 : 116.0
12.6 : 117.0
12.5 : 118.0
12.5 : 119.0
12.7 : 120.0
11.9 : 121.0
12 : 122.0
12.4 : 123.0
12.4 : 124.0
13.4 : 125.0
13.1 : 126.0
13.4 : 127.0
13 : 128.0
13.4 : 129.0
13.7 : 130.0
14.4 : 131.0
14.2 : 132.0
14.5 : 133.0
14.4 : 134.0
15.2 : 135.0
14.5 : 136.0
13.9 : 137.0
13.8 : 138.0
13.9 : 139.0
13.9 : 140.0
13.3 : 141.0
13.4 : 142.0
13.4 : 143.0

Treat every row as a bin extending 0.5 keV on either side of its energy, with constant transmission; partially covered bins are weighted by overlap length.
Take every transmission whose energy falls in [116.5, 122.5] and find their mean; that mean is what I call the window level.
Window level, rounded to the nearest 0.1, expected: 12.4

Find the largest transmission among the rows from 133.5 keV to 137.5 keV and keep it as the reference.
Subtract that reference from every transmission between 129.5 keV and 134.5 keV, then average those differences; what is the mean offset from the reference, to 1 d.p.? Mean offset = -1.0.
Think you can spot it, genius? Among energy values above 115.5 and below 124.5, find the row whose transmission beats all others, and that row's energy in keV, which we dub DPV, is 116.0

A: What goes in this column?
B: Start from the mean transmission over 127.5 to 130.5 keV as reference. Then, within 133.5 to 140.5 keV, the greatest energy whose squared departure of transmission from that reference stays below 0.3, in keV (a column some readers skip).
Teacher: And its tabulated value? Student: 140.0 keV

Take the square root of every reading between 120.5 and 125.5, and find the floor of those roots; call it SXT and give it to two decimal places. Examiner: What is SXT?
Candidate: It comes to 3.45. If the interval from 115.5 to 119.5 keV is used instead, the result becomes 3.54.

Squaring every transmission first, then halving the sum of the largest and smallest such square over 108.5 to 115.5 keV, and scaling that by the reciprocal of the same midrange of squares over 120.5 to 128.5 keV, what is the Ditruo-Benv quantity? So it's 0.99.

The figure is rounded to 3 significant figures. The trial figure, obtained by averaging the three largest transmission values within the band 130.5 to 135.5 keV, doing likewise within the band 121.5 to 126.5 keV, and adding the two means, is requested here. 27.7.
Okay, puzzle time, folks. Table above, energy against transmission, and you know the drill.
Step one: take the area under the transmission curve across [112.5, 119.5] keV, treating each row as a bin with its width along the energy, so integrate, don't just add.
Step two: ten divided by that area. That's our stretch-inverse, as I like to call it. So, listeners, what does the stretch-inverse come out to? 0.110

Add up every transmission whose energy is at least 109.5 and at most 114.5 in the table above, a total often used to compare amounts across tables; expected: 65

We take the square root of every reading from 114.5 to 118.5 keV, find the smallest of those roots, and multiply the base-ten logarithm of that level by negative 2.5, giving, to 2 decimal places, -1.37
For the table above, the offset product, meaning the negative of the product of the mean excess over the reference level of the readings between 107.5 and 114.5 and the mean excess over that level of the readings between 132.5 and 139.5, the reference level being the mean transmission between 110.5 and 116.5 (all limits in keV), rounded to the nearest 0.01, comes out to 0.80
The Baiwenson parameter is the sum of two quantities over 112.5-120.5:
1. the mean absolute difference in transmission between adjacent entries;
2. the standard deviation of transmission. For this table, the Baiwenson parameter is 0.6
